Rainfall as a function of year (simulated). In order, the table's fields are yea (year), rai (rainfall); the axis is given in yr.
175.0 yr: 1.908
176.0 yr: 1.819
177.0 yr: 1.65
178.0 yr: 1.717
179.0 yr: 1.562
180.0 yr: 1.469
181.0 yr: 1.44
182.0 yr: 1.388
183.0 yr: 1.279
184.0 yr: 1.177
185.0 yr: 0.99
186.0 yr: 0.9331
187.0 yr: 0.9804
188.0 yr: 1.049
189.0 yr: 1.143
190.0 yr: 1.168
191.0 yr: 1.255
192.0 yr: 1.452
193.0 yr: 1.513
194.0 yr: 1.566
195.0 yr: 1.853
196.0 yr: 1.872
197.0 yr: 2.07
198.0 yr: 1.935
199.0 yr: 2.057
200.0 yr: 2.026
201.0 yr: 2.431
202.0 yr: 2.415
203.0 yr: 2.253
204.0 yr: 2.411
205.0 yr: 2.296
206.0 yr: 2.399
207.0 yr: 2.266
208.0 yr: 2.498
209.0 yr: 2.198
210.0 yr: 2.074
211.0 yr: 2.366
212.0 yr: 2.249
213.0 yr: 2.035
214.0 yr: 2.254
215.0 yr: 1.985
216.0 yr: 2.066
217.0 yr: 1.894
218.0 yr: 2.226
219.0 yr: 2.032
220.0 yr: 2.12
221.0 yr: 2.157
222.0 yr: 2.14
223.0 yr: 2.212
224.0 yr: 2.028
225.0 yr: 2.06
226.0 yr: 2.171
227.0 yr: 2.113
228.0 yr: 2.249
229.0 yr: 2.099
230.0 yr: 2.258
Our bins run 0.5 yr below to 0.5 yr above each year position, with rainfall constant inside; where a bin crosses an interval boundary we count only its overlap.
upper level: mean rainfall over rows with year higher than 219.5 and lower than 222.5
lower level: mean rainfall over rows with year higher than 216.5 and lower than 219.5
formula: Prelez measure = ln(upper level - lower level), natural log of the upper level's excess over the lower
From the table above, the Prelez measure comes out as -2.4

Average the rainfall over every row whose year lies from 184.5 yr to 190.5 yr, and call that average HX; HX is 1.04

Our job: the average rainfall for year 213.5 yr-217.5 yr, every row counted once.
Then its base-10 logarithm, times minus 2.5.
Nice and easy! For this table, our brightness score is -0.78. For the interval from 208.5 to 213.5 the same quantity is -0.85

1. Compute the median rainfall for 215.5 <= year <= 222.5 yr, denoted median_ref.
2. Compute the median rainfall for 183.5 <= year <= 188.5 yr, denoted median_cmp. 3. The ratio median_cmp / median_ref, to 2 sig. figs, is 0.47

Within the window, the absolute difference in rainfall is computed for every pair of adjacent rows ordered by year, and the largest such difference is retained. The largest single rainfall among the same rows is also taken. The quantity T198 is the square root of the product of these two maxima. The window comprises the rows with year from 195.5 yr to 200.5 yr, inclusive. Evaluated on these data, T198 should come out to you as 0.64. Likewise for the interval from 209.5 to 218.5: 0.89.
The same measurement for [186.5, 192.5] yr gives 0.53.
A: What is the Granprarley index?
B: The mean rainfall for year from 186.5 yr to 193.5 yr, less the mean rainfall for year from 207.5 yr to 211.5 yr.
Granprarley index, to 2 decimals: -1.06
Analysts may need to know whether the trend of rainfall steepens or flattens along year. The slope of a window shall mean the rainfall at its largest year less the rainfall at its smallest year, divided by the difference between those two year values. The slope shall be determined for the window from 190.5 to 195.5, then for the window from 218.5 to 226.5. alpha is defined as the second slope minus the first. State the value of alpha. -0.13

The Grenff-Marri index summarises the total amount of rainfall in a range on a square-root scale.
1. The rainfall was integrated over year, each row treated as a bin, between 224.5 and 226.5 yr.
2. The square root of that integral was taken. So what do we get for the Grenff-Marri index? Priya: 2.06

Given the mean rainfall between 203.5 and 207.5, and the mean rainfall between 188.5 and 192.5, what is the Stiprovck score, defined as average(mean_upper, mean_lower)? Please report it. 1.8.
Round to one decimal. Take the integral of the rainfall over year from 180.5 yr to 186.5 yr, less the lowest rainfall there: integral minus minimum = 6.3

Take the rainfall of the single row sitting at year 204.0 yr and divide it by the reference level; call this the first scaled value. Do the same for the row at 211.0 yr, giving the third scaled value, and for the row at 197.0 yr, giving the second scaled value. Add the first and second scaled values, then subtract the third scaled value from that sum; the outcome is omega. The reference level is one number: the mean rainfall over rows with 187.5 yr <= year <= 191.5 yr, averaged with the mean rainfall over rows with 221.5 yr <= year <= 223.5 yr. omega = 1.27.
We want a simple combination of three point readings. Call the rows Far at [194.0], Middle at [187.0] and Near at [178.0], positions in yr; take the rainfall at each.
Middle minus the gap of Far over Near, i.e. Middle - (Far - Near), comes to 1.13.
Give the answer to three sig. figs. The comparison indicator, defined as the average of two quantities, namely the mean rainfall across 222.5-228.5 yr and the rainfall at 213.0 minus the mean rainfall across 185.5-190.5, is 1.56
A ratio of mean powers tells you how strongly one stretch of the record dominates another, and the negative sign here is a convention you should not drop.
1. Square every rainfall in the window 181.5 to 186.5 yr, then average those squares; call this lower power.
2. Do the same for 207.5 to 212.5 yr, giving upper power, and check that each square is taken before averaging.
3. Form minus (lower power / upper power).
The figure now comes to -0.26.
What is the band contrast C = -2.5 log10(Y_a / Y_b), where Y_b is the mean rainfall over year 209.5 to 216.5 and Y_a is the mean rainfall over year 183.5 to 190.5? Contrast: 0.76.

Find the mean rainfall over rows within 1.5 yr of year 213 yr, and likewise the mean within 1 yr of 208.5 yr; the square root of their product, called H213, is 2.3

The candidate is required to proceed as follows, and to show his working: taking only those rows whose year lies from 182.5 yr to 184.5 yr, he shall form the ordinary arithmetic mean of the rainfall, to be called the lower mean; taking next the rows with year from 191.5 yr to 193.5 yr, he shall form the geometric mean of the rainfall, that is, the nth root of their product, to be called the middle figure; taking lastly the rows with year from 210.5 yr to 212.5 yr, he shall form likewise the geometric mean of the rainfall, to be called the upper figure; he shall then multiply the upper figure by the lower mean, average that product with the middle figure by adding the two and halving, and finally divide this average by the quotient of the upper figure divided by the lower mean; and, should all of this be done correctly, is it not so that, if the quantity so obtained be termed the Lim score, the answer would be 1.1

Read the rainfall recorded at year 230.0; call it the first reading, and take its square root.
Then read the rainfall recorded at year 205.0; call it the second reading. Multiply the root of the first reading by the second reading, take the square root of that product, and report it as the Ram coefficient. 1.9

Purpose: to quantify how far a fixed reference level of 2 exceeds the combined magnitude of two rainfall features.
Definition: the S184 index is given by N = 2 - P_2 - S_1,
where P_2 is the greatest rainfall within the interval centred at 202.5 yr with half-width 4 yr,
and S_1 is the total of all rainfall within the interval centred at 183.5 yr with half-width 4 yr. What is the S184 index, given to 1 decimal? -10.1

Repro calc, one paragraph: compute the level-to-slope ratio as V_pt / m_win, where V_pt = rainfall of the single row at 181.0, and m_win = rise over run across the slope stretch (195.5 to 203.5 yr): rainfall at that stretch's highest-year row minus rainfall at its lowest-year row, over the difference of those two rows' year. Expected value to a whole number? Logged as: 26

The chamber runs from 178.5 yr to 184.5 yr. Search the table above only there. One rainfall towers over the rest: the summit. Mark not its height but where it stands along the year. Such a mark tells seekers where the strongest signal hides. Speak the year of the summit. 179.0 yr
